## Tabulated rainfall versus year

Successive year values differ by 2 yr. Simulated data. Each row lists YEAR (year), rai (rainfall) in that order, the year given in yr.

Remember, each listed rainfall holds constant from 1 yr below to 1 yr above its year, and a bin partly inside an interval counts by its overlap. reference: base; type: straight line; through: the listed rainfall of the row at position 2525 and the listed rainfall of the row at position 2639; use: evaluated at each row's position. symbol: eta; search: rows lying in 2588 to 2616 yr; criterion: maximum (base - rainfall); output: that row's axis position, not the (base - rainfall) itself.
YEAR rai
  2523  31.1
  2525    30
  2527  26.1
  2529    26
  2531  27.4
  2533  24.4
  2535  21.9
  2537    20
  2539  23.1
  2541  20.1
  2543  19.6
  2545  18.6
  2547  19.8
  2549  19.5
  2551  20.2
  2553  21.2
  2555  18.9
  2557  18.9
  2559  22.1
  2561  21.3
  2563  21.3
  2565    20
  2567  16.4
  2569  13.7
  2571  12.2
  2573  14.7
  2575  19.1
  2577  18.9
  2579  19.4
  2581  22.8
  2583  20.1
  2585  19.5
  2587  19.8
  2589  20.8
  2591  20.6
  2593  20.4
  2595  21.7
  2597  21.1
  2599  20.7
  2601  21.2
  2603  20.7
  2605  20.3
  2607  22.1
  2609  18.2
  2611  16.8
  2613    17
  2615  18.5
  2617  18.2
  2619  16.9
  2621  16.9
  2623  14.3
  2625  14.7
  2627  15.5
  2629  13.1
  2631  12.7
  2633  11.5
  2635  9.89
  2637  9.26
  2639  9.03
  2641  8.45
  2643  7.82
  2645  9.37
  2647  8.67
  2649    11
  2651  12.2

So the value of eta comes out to 2589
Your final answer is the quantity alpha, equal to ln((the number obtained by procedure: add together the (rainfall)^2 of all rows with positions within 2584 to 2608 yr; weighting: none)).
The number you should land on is 8.6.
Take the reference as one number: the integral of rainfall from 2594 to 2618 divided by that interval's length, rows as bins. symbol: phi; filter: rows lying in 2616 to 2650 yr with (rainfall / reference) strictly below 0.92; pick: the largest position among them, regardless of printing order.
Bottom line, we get 2649 yr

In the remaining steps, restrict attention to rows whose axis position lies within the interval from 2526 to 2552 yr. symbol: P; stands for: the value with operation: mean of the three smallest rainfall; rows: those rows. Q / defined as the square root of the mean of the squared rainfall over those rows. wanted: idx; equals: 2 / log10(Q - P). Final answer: 4.2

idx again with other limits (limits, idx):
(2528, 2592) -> 2.4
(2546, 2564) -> 18.4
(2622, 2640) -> 4.1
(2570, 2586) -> 3.8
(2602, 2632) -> 3.4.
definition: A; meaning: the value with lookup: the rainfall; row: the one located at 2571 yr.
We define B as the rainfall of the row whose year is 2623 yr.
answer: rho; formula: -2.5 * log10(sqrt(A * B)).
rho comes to -2.8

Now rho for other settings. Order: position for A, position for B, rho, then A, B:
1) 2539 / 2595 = -3.4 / 23.1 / 21.7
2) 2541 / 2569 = -3.0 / 20.1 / 13.7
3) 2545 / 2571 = -2.9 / 18.6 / 12.2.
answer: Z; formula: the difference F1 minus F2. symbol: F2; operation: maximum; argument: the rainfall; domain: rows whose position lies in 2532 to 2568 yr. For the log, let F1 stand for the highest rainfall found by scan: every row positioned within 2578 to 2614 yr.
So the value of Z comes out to -2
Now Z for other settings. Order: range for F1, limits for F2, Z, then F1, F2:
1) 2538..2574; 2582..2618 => 1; 23.1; 22.1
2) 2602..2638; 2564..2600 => -1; 22.1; 22.8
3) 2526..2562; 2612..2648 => 9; 27.4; 18.5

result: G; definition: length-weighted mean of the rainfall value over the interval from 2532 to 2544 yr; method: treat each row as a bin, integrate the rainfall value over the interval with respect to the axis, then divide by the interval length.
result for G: 21.5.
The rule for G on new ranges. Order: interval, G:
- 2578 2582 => 21.1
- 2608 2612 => 17.5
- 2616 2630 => 15.7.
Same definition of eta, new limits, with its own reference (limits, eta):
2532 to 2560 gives 2537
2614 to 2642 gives 2641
